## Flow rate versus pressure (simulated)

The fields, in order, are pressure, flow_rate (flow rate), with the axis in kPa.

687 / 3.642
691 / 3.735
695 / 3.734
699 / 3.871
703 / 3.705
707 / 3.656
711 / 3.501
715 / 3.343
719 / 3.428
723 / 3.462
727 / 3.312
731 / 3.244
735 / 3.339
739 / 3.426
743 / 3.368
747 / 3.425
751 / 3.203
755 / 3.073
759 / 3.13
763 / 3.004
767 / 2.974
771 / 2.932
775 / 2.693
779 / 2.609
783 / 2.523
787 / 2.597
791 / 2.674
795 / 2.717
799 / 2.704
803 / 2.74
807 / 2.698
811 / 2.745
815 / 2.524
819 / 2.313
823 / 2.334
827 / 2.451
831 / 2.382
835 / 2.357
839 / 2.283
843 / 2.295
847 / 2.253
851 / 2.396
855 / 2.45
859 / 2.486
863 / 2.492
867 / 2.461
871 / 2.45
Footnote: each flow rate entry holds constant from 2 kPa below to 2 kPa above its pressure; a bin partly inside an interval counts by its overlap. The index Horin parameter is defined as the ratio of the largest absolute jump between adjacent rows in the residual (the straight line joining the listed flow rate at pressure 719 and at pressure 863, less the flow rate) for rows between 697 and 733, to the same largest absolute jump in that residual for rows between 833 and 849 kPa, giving 2.9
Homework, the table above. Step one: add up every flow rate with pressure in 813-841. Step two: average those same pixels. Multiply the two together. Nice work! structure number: 40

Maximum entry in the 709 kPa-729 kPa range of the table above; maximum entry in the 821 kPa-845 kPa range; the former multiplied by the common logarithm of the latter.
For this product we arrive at 1.4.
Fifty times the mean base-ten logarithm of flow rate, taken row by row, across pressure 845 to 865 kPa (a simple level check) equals 19.1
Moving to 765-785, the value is 21.9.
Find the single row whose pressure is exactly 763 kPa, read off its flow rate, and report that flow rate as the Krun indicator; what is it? 3.004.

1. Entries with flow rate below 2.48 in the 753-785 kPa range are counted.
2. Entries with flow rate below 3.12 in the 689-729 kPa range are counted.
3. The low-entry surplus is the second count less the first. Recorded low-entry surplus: 0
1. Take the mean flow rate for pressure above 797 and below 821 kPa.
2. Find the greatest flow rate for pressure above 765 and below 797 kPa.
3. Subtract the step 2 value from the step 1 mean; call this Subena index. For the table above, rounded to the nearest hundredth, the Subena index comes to -0.35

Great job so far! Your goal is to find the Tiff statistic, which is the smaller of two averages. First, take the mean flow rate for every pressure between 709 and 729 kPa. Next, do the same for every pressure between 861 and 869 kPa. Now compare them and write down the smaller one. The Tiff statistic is 2.48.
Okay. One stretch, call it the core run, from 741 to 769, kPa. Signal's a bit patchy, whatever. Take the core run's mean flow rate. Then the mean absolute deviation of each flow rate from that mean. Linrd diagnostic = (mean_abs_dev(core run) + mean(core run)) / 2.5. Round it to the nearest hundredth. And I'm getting 1.32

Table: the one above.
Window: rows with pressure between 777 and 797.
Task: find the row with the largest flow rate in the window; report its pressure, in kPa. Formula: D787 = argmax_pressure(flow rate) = 795 kPa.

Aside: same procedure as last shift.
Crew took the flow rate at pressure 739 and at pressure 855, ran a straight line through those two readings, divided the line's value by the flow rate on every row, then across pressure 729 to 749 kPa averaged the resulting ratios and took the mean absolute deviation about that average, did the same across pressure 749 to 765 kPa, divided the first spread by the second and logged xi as 1.8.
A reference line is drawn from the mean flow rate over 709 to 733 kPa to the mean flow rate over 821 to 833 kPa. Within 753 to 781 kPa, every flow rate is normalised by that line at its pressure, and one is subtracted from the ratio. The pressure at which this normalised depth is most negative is 779 kPa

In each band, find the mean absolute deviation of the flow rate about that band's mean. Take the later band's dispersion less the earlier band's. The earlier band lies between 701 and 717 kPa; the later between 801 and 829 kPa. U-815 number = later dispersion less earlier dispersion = 0.029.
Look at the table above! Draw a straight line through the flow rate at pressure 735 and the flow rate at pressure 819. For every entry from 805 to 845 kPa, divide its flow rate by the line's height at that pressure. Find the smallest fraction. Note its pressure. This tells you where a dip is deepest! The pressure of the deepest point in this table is 819 kPa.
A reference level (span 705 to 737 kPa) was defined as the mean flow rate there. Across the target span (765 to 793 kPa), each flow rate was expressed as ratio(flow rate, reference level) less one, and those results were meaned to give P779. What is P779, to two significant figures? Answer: -0.20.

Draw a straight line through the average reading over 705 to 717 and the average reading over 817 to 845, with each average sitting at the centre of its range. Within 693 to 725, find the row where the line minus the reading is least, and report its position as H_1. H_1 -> 699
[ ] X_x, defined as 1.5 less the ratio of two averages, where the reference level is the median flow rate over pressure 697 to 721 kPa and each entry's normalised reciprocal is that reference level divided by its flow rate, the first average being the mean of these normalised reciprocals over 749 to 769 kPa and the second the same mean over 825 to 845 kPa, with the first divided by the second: 0.74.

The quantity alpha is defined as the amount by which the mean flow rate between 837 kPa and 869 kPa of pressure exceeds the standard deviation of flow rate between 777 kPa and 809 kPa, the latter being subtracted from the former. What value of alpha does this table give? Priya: 2.32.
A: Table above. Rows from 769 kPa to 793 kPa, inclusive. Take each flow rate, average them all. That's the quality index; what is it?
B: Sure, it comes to 2.67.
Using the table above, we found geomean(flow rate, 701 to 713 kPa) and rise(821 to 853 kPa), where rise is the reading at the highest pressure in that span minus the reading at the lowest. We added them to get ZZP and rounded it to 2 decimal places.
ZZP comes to 3.68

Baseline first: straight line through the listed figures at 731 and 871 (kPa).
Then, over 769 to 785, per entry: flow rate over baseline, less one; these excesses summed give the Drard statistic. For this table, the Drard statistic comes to -0.40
